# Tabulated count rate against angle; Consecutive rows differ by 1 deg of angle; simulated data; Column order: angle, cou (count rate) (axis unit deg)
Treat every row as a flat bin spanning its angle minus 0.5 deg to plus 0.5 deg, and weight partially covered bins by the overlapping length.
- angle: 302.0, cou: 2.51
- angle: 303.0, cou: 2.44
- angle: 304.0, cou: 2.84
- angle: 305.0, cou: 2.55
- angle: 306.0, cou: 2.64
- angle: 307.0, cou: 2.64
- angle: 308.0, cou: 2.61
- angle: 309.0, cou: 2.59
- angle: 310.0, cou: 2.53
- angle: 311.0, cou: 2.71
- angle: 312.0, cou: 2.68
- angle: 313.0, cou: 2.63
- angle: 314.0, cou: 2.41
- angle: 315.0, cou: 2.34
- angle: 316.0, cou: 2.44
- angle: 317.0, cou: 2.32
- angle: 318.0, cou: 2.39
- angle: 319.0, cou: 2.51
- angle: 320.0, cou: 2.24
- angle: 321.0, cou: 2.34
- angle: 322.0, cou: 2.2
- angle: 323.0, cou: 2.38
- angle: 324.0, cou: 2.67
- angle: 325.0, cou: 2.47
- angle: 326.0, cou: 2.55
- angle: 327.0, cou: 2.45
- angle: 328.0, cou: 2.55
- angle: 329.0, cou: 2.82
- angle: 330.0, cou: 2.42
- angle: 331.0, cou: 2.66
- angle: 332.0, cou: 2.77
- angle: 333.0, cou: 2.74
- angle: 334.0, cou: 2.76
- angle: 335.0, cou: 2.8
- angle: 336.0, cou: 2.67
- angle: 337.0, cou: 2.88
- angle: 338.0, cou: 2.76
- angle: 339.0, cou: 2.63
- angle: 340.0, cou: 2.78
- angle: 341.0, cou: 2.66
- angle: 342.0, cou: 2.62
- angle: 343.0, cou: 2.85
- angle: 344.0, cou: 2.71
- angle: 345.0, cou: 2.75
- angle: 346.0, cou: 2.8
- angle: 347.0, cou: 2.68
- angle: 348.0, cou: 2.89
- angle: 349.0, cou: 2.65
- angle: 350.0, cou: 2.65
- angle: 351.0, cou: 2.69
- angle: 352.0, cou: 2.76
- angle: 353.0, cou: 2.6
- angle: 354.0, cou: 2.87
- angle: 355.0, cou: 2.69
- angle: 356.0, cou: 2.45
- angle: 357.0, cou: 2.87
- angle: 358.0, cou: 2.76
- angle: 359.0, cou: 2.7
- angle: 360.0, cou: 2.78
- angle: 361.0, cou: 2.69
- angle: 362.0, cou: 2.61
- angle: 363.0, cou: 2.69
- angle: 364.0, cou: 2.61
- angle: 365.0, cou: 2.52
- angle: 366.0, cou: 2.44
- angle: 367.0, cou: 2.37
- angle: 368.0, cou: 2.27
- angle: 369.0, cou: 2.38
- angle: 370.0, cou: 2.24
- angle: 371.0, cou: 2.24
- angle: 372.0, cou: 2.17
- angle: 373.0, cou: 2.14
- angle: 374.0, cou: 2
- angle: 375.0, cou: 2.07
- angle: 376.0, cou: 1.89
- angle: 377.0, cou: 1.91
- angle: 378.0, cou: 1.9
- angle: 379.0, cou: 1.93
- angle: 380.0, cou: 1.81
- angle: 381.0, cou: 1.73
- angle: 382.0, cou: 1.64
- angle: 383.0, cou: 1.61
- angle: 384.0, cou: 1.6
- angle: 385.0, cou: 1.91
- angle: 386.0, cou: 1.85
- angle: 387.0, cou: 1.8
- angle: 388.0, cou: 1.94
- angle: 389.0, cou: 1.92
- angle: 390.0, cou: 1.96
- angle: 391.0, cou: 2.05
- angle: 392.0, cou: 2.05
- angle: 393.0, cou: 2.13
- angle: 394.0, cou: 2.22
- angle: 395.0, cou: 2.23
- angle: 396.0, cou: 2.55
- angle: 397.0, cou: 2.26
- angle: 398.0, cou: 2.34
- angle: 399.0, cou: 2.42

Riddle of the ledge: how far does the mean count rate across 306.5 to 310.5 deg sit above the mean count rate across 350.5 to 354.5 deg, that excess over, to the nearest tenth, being -0.1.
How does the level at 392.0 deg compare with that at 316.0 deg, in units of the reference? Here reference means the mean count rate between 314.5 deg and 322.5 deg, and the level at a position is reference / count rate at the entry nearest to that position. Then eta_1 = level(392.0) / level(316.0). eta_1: 1.19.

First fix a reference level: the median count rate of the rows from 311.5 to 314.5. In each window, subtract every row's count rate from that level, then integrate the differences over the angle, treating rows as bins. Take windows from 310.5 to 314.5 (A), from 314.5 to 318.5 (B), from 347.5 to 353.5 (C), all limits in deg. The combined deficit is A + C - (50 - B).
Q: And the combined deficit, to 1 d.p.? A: -49.3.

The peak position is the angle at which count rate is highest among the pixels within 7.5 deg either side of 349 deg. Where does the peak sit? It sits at 348.0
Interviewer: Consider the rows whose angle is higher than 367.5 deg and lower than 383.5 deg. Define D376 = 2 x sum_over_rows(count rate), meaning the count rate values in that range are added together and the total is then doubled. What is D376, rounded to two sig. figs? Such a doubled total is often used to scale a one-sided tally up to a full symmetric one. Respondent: 64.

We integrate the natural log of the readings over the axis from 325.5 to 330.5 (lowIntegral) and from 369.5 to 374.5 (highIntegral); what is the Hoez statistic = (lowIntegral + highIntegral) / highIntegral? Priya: 2.22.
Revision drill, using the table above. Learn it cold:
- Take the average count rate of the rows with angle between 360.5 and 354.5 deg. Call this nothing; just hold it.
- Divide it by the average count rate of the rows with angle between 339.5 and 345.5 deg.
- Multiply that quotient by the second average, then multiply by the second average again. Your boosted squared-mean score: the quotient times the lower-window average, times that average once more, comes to 7.4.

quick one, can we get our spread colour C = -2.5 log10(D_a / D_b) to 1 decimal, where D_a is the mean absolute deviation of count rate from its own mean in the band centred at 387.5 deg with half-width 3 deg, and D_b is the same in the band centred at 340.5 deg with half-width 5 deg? 0.5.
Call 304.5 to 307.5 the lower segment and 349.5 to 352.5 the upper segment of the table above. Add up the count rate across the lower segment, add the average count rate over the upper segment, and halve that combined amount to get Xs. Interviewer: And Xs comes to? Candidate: 5.3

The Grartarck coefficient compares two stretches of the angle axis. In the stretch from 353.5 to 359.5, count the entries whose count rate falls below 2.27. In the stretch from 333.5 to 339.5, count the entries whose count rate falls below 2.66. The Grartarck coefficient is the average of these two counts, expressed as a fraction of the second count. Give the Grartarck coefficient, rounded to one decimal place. 0.5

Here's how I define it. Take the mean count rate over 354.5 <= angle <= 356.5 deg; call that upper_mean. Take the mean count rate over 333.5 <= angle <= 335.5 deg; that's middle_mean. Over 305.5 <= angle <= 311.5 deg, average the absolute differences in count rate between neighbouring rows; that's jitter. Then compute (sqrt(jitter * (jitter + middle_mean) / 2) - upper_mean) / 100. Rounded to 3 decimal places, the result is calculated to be -0.023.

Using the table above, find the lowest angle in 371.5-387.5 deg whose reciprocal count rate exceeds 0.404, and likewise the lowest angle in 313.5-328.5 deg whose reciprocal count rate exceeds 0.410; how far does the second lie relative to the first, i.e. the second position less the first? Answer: -58 deg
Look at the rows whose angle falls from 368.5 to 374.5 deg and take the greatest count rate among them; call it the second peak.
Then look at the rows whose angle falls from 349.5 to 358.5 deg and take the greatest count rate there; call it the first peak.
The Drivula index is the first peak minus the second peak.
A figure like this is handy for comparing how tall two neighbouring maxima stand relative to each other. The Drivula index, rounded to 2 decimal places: 0.49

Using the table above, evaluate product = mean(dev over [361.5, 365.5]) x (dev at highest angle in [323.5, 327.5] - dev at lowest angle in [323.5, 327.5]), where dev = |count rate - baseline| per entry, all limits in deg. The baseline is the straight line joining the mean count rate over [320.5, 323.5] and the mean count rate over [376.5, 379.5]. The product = -0.118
